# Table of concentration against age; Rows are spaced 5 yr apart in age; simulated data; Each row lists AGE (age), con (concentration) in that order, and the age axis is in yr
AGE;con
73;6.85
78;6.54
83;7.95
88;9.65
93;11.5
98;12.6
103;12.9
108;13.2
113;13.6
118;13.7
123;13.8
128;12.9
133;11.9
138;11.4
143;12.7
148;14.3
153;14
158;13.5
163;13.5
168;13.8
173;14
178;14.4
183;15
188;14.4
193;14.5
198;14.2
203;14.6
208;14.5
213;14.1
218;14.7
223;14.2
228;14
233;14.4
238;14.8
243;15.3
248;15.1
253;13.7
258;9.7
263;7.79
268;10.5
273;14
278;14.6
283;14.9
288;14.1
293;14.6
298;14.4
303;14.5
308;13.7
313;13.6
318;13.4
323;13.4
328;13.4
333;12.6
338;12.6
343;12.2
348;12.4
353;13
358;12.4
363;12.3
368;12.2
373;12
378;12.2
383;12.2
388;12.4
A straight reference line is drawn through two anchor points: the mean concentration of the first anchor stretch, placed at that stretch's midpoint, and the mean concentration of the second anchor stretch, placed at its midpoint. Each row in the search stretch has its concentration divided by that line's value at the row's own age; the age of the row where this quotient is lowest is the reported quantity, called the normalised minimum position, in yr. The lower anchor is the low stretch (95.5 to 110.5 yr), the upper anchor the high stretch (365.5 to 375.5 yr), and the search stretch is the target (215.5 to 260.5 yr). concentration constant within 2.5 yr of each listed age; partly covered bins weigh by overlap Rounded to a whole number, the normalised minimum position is 258 yr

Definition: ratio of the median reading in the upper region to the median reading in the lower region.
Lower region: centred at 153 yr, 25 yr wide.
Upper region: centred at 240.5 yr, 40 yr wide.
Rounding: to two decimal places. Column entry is 1.06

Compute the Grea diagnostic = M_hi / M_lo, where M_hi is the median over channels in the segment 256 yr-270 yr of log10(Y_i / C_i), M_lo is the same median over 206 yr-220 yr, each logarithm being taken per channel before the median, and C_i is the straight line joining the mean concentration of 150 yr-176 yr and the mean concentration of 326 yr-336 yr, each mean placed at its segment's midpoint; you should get -4.7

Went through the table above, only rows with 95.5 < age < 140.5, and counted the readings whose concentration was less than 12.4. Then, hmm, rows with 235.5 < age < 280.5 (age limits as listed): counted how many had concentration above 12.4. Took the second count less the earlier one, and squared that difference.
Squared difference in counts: 16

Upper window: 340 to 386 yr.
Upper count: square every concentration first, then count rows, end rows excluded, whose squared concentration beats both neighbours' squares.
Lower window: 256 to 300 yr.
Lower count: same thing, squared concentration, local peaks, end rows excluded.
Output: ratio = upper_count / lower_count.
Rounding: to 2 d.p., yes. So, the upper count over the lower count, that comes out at 0.50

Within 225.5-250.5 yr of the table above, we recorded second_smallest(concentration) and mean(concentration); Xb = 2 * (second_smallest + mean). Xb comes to 58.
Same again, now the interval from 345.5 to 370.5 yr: 50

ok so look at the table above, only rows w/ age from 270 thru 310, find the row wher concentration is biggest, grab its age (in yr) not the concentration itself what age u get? 283 yr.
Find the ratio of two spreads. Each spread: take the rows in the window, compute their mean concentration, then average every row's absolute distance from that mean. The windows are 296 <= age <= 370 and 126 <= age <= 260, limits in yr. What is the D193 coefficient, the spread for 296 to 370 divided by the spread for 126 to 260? 0.77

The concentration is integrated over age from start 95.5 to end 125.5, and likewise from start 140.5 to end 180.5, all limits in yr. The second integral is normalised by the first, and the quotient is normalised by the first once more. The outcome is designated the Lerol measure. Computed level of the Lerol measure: 0.0035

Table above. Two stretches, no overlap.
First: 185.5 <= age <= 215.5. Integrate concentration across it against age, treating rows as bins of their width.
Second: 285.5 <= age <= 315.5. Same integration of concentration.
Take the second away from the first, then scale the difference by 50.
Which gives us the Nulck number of 350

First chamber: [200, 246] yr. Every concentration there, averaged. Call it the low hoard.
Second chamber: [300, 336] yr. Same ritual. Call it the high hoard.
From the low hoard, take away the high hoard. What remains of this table 1.0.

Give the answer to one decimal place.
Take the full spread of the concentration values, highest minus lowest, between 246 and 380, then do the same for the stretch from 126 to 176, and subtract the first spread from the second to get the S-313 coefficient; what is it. -4.4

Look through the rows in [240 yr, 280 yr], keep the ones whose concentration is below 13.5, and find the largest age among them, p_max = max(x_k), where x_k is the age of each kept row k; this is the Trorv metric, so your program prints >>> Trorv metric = 268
